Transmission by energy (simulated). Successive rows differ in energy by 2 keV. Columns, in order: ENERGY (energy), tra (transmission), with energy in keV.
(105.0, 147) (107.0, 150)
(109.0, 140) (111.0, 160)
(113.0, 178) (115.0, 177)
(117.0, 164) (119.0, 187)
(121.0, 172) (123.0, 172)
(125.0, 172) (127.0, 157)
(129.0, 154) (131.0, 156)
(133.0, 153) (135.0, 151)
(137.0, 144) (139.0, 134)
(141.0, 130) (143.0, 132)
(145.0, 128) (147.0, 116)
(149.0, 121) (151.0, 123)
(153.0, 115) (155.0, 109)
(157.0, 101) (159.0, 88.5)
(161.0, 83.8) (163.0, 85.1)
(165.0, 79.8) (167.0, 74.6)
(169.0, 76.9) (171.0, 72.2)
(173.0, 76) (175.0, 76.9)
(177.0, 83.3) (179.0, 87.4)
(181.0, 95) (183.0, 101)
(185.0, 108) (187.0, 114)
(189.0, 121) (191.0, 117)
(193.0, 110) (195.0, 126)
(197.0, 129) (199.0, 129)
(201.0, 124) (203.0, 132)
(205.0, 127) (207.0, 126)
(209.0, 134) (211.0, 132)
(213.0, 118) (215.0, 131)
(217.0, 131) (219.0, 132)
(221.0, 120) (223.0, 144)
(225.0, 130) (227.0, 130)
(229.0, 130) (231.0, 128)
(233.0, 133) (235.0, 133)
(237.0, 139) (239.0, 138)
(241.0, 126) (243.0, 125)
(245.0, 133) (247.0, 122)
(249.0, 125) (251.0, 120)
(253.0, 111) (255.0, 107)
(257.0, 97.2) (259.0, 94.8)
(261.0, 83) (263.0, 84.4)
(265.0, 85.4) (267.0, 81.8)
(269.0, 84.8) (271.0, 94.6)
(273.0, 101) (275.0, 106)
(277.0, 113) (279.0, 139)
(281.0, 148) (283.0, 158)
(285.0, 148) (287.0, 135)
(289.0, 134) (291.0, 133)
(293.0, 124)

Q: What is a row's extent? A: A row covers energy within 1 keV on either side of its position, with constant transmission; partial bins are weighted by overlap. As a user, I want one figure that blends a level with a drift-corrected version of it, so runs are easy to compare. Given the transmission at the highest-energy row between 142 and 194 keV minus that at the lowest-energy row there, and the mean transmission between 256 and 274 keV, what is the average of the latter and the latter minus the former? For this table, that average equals 101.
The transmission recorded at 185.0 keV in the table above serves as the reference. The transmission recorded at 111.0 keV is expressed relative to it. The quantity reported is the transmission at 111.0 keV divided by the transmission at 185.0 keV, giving 1.5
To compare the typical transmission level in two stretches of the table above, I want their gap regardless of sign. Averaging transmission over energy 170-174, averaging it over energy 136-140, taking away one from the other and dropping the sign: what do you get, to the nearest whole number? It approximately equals 65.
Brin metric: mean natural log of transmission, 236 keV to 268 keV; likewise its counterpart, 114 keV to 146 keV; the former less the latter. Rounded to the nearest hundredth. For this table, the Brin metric -0.35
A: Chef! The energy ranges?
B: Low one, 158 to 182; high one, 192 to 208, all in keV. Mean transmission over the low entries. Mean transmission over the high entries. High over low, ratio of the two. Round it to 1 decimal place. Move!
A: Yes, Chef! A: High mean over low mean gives 1.5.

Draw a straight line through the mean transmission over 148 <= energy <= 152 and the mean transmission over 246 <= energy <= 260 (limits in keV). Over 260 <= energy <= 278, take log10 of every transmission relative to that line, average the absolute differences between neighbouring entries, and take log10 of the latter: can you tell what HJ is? -1.66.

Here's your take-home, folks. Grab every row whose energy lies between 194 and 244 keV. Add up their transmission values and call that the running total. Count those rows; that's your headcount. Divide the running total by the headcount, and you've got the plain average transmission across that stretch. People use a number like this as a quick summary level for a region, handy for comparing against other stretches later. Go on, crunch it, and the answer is 130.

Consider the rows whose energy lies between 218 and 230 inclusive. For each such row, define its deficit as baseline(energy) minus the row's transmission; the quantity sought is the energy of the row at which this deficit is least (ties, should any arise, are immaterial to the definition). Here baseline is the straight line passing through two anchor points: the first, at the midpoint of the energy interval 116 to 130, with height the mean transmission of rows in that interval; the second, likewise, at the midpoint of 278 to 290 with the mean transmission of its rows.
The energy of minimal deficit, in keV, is 223.0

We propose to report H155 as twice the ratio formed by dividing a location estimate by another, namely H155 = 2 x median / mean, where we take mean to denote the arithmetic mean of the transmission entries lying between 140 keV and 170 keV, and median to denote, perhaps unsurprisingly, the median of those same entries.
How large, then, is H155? 2.09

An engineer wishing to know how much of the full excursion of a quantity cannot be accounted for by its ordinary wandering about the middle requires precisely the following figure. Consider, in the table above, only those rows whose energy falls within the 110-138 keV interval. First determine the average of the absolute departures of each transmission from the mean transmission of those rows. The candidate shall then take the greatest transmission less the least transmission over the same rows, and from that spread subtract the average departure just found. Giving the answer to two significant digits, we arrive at 32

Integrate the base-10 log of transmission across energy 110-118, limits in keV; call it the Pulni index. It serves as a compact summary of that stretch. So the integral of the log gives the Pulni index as 18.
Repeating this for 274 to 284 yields 21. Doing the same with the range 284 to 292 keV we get 17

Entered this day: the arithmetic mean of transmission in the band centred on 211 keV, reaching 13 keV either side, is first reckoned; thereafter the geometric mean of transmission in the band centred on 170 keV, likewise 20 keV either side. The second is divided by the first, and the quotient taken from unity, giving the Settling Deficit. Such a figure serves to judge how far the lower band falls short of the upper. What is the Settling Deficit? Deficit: 0.29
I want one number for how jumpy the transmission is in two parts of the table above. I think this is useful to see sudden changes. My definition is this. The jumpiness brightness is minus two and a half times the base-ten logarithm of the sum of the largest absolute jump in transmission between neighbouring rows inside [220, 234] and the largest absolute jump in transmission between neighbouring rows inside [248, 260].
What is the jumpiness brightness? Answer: -3.82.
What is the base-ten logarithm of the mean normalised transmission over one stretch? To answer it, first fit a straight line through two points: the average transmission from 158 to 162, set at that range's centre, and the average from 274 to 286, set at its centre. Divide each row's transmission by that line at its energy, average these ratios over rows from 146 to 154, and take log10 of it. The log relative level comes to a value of 0.16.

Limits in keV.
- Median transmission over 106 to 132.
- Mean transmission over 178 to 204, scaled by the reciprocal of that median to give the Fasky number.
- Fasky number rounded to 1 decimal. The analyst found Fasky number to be 0.7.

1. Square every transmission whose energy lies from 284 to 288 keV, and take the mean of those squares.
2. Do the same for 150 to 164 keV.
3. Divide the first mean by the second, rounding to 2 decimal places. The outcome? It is 1.94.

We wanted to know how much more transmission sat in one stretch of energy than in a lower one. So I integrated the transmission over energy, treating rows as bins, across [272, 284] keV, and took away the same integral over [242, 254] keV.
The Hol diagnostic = 58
